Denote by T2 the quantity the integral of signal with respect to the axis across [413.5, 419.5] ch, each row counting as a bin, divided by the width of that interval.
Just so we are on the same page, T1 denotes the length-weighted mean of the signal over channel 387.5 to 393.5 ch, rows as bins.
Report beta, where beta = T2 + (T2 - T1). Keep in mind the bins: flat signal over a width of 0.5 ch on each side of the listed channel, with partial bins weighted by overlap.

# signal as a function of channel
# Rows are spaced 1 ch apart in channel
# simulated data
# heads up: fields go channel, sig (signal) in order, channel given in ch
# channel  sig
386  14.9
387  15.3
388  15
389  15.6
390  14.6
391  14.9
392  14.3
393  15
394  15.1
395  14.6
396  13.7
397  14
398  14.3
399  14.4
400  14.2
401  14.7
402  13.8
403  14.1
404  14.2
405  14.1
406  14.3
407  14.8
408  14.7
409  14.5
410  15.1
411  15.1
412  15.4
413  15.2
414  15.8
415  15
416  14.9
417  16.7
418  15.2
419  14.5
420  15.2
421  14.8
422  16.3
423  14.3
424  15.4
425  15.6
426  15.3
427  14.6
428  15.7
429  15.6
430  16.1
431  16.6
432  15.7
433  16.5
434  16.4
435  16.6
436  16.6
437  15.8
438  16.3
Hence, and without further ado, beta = 15.8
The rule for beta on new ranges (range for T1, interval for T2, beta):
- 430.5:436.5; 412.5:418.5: 14.5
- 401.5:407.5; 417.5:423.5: 15.9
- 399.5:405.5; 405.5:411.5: 15.3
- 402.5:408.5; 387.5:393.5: 15.4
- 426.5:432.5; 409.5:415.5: 14.8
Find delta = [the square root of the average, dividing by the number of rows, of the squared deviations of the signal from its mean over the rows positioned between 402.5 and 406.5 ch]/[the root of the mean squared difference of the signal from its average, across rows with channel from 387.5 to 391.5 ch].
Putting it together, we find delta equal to 0.2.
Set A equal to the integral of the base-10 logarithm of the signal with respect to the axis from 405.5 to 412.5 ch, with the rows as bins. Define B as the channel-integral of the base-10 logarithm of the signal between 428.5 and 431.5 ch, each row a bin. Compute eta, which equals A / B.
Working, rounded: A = 8.2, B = 3.6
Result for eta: 2.27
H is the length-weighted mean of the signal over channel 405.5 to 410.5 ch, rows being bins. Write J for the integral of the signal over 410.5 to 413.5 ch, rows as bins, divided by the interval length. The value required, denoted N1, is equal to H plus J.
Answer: 29.9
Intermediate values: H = 14.7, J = 15.2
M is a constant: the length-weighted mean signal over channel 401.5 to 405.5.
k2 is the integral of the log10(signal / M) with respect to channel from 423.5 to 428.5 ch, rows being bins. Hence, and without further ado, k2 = 0.19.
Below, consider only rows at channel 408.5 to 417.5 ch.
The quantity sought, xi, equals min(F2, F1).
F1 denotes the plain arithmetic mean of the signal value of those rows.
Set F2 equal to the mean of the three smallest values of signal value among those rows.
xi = 14.8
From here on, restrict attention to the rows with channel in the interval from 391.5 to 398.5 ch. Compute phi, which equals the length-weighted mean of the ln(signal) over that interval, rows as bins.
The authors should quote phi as 2.67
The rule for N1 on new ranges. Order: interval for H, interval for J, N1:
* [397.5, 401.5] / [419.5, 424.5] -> 29.6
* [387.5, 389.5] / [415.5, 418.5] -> 30.9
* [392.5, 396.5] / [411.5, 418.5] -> 30.1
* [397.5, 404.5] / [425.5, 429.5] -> 29.5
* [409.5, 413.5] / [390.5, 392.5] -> 29.8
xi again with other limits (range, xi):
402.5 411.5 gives 14.1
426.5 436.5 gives 15.3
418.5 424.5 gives 14.5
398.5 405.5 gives 14.0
